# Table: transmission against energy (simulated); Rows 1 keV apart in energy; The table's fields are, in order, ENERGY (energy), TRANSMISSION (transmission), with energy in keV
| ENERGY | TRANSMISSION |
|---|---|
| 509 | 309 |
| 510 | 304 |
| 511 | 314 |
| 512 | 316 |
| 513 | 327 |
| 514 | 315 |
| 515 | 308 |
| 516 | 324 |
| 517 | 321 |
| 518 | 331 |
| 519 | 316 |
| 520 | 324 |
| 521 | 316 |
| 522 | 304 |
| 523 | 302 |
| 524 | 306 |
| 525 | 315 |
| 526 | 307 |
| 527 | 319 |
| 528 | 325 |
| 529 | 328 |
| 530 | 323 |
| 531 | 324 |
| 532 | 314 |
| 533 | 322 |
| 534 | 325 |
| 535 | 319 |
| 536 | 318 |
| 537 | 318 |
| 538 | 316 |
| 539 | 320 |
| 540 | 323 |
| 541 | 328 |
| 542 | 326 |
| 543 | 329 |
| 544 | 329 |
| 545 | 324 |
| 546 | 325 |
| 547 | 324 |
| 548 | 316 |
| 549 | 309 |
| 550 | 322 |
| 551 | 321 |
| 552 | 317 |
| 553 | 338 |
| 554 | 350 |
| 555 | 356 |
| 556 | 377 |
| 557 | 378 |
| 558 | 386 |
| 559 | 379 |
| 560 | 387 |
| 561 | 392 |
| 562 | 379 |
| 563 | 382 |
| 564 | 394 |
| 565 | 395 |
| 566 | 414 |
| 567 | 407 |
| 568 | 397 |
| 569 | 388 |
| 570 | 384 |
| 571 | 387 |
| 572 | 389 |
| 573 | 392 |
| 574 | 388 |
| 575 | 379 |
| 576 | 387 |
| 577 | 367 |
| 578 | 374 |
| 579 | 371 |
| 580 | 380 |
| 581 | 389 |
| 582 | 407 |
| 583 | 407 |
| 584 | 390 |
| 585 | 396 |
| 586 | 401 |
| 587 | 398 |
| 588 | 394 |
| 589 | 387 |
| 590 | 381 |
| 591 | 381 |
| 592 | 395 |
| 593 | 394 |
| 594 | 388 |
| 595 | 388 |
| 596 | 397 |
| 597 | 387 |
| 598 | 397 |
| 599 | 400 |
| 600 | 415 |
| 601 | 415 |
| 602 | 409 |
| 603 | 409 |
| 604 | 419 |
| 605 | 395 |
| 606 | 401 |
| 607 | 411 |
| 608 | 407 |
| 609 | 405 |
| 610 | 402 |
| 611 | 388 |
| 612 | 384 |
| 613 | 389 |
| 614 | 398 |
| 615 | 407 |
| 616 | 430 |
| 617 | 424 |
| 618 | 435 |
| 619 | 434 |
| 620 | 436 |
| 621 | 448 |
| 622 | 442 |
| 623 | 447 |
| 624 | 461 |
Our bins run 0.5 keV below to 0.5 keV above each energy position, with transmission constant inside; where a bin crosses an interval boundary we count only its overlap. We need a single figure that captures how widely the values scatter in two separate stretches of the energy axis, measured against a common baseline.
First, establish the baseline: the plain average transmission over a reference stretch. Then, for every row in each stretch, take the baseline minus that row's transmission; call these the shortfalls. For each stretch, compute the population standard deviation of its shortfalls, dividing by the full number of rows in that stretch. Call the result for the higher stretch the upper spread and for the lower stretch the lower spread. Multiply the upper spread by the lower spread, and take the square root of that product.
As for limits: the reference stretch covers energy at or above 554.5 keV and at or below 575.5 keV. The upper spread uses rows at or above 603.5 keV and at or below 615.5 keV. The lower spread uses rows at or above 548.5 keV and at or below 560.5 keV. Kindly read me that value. 17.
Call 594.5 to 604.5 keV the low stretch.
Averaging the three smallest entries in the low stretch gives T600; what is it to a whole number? 391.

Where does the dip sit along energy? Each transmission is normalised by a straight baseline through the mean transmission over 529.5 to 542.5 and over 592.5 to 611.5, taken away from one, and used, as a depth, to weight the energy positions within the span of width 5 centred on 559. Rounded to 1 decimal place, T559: 559.1 keV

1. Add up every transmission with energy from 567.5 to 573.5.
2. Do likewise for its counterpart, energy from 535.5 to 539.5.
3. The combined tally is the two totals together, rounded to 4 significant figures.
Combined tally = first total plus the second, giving 3609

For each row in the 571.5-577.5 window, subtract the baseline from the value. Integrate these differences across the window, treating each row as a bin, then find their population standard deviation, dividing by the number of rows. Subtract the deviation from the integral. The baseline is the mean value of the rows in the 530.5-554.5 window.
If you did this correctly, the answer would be 354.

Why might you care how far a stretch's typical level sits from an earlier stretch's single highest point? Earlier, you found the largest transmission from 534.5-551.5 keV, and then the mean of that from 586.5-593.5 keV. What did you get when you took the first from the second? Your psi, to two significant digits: 61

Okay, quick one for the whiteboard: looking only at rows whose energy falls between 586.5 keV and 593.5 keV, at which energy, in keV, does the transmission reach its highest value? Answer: 587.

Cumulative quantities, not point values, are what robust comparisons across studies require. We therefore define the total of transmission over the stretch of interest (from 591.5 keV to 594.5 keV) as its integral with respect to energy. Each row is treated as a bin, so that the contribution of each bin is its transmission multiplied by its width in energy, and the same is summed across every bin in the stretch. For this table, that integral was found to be 1177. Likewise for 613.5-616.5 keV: 1235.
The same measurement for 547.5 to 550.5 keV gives 947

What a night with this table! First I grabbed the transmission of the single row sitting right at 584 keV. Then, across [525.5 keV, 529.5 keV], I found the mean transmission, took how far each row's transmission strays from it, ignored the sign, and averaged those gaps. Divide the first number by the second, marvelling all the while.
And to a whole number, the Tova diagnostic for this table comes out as 58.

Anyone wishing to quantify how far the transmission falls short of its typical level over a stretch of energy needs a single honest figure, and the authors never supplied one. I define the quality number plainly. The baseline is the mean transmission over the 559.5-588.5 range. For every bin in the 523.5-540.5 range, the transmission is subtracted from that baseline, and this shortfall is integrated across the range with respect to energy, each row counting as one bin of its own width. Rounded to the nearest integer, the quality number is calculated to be 1211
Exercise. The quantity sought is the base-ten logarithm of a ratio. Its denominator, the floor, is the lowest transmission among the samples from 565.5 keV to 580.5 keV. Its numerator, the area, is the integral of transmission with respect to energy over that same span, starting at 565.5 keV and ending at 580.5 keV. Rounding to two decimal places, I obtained 1.20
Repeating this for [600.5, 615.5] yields 1.20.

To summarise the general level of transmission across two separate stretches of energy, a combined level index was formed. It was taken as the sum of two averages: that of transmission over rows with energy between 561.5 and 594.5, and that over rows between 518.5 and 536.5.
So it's 707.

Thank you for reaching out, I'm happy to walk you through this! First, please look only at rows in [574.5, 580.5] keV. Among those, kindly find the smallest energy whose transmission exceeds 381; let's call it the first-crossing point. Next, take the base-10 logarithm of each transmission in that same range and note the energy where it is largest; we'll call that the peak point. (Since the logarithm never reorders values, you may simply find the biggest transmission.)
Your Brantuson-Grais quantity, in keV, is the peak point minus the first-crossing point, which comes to 0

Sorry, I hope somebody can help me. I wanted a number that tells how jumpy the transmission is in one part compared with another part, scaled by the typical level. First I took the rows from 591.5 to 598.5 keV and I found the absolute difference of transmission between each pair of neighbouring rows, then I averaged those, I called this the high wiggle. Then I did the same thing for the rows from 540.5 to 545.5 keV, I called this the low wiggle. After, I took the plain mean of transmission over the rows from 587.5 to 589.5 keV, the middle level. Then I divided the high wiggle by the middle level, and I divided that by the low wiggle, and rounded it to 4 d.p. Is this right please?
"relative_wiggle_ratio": 0.0061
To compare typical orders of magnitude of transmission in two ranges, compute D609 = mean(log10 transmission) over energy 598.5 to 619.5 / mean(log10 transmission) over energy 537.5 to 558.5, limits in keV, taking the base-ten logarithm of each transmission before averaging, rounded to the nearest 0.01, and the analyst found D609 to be 1.03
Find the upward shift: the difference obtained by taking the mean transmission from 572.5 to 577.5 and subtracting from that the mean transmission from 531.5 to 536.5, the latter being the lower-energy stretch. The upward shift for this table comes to 63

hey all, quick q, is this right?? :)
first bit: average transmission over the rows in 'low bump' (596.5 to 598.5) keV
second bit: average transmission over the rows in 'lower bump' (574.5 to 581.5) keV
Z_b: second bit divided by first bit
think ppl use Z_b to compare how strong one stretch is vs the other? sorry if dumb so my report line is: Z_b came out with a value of 0.965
